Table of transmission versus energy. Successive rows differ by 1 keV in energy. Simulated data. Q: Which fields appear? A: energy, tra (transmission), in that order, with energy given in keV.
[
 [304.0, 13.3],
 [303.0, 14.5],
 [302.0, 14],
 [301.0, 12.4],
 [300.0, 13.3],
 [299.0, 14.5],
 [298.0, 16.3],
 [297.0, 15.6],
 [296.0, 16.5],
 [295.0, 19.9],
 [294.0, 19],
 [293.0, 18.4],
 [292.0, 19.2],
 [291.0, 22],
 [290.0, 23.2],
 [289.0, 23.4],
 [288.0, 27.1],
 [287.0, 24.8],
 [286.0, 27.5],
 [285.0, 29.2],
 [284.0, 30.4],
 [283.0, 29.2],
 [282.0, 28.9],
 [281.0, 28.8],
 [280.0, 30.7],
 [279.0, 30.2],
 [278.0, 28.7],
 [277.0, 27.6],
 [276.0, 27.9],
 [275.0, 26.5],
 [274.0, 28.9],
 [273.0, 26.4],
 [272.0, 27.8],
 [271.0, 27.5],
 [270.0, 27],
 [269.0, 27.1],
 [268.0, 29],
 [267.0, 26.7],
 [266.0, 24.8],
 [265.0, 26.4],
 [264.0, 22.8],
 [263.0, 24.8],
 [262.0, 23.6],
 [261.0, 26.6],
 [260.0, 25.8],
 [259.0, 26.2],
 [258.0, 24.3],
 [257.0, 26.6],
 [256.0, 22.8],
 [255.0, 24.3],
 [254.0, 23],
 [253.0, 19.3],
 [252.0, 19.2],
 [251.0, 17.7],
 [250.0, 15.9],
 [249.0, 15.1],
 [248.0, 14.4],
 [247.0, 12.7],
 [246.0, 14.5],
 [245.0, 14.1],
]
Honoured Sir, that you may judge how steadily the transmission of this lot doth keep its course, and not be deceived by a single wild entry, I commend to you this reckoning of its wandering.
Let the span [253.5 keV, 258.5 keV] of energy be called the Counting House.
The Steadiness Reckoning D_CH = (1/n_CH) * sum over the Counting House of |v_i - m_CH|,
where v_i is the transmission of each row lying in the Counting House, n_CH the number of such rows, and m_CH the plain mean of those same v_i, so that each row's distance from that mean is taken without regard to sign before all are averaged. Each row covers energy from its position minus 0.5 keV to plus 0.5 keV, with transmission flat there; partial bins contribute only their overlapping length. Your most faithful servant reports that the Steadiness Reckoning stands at 1.04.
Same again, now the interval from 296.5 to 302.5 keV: 1.12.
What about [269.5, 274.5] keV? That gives 0.66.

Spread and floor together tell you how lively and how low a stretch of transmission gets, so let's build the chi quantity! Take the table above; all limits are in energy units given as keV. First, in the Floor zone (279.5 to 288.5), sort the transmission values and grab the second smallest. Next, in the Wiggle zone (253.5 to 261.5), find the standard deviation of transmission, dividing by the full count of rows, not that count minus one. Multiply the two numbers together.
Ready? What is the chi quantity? 40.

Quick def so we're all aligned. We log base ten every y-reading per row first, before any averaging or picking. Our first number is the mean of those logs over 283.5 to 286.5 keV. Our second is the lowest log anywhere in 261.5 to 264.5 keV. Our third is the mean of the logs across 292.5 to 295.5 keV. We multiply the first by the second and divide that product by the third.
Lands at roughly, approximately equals 1.55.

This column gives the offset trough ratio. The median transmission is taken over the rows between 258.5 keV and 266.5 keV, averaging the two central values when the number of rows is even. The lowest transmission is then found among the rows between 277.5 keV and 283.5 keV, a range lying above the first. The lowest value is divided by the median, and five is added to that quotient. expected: 6.13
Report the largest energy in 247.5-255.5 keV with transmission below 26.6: 255.0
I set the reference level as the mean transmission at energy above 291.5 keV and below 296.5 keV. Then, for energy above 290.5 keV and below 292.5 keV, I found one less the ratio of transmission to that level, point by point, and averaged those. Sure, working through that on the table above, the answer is -0.11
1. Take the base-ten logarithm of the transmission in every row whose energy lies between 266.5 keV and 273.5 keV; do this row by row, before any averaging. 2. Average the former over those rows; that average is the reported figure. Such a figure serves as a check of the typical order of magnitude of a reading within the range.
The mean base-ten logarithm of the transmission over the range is 1.44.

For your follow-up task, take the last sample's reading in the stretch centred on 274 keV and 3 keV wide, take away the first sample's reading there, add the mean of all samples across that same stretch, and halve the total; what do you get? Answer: 13.7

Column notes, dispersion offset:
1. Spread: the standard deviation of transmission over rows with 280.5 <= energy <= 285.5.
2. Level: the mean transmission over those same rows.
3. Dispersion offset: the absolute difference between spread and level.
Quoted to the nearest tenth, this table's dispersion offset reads 28.7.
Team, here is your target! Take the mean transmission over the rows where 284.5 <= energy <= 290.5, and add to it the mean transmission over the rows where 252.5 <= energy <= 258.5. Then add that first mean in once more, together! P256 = 75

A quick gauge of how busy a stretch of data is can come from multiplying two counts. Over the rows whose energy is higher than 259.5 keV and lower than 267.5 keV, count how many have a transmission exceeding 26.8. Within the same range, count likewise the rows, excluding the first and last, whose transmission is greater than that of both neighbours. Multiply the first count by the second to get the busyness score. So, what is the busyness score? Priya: 0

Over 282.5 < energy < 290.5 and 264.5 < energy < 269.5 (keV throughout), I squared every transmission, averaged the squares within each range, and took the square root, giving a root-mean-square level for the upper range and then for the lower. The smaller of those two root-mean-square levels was 27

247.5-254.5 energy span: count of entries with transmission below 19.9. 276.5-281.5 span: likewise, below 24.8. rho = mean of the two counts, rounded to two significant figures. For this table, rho 3.0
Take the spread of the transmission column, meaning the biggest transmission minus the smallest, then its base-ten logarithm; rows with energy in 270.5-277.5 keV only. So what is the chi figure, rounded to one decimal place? 0.4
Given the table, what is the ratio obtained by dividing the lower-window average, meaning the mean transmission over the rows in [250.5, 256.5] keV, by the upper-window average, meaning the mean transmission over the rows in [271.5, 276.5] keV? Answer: 0.77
